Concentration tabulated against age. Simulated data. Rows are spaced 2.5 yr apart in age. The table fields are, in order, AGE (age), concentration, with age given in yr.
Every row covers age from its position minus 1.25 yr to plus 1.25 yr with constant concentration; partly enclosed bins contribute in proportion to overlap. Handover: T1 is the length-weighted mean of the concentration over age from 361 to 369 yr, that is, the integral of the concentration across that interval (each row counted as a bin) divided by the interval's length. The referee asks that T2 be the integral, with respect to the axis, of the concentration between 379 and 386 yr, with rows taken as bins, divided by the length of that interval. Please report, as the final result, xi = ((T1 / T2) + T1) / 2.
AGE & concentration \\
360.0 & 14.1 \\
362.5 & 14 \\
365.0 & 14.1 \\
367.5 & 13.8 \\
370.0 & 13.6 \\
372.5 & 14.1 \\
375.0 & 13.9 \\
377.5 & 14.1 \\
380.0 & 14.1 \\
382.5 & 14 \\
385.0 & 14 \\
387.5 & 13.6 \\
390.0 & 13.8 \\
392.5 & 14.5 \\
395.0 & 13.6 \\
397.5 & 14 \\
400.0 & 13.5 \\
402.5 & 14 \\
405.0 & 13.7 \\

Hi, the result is 7.48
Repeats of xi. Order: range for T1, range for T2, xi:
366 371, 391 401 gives 7.36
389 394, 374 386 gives 7.57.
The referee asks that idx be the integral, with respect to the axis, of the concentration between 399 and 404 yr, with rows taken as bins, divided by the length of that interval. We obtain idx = 13.76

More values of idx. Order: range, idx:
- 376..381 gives 14.09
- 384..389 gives 13.79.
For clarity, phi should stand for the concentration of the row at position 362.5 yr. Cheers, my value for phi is 14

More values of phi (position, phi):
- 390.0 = 13.8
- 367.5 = 13.8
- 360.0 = 14.1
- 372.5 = 14.1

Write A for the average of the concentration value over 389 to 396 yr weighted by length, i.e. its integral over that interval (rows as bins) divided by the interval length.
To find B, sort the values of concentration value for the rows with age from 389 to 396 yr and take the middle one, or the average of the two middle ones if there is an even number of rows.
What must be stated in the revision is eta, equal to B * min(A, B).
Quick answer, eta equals 190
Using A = 14.0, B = 13.80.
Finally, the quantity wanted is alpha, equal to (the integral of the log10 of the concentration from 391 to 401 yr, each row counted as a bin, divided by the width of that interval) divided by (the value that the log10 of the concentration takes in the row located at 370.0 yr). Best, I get 1.01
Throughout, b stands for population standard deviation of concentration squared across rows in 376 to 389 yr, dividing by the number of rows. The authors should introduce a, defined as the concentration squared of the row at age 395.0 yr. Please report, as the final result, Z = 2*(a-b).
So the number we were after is 360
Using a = 185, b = 5.1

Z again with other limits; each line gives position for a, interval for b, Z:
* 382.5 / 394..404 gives 379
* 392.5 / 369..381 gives 410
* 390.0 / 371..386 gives 377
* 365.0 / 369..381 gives 387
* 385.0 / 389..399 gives 373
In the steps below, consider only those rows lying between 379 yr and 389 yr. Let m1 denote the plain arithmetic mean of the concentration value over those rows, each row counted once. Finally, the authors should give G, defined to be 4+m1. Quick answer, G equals 17.9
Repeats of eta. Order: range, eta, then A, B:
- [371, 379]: 198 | 14.0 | 14.10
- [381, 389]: 194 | 13.9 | 14.00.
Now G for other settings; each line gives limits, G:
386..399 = 17.9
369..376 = 17.9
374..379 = 18.0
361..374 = 17.9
